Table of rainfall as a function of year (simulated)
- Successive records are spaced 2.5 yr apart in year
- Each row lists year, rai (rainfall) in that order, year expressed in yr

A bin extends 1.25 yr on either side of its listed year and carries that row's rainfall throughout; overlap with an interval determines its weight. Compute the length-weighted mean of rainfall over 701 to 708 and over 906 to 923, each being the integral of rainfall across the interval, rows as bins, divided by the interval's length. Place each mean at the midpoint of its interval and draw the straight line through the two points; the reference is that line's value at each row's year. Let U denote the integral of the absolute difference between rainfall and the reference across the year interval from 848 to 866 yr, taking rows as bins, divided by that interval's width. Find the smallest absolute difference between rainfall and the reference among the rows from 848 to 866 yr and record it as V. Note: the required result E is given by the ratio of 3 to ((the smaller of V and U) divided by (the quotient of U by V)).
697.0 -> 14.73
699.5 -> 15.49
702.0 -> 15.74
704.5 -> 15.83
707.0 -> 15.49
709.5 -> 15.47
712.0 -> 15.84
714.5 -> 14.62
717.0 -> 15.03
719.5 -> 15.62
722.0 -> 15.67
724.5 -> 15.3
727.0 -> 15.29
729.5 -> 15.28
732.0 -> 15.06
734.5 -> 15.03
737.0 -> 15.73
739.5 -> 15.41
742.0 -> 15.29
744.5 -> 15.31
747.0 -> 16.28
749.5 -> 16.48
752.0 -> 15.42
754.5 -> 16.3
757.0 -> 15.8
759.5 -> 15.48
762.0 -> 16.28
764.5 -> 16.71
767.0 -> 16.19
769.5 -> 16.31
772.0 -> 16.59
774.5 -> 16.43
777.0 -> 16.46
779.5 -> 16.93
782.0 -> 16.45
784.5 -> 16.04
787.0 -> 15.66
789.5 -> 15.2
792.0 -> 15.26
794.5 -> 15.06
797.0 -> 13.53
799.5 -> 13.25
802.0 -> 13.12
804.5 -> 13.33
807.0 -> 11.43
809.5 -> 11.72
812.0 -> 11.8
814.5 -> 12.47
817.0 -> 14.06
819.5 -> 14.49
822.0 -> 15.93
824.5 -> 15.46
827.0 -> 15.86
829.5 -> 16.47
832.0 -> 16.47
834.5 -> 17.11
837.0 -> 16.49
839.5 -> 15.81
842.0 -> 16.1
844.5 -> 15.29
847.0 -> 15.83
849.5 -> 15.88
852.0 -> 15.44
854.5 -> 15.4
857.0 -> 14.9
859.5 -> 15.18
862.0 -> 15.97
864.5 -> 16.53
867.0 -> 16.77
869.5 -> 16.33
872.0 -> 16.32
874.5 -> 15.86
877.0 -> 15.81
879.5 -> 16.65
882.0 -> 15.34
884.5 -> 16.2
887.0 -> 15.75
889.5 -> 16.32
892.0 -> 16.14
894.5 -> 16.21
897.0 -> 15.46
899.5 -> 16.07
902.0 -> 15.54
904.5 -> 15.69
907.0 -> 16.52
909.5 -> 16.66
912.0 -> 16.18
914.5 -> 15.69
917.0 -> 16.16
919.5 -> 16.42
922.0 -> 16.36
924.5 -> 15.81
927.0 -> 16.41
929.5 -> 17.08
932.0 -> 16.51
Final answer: 69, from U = 0.61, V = 0.16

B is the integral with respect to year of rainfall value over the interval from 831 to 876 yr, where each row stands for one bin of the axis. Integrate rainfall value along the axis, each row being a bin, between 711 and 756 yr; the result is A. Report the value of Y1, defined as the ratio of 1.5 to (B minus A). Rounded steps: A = 697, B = 719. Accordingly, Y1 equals 0.07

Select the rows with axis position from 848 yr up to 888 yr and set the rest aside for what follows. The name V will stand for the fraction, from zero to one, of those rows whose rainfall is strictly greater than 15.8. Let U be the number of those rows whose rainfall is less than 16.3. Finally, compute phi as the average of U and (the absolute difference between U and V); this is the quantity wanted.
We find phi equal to 10.7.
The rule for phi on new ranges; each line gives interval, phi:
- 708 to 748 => 15.9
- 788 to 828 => 15.9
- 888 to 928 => 9.6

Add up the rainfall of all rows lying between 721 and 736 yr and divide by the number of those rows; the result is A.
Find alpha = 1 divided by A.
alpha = 0.0655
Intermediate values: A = 15.3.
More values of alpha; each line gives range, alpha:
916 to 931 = 0.0611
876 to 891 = 0.0625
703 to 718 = 0.0650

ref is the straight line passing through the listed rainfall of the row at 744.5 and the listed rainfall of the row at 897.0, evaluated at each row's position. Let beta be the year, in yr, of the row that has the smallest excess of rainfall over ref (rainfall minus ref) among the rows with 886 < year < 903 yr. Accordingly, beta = 897.0 yr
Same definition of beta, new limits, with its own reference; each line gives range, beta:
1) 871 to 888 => 882.0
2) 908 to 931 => 914.5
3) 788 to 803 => 802.0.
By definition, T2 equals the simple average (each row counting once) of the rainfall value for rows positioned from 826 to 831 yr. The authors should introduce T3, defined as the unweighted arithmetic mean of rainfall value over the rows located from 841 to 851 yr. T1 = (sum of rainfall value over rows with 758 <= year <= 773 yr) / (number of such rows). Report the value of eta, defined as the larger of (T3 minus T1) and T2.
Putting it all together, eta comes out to 16.2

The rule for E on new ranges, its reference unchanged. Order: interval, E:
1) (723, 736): 8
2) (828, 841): 22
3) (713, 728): 285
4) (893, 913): 5913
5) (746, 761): 800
